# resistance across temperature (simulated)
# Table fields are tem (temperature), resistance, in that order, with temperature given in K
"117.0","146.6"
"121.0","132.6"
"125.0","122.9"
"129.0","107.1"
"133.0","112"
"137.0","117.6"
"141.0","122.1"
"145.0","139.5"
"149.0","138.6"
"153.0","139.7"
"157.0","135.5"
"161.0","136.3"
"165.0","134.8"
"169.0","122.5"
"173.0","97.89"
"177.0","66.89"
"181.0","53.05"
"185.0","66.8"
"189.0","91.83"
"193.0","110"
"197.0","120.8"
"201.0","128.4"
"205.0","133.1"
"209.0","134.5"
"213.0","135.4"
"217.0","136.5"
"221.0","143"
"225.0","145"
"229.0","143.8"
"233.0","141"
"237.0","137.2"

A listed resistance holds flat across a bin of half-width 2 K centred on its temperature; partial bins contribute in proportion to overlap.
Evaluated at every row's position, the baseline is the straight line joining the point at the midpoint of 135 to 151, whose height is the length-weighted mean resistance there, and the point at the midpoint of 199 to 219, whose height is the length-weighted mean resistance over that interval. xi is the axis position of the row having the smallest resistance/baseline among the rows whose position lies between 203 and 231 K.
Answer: 205.0 K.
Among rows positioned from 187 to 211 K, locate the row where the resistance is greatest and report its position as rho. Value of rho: 209.0 K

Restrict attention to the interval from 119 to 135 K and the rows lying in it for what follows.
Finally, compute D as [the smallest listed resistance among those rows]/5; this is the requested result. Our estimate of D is 21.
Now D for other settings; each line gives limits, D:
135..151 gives 24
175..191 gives 11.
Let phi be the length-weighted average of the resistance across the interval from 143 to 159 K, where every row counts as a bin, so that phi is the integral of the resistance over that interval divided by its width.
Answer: 138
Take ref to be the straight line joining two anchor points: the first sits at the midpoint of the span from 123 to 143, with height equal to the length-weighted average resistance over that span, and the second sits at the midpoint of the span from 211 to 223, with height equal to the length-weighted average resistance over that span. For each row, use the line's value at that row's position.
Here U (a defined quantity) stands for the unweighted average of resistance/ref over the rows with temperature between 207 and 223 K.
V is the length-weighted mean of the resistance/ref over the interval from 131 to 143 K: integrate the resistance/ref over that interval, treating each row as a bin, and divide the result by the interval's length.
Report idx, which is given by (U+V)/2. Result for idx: 1.00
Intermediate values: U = 1.00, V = 1.00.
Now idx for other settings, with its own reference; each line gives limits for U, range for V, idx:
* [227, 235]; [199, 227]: 1.00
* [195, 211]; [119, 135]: 1.00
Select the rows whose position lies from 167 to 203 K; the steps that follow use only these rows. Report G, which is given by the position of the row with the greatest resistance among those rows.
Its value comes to 201.0 K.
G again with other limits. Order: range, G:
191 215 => 213.0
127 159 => 153.0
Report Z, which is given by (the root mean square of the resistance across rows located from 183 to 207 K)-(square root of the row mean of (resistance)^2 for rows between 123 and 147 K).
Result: -10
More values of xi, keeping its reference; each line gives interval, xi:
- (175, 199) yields 181.0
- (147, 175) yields 173.0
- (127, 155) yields 129.0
